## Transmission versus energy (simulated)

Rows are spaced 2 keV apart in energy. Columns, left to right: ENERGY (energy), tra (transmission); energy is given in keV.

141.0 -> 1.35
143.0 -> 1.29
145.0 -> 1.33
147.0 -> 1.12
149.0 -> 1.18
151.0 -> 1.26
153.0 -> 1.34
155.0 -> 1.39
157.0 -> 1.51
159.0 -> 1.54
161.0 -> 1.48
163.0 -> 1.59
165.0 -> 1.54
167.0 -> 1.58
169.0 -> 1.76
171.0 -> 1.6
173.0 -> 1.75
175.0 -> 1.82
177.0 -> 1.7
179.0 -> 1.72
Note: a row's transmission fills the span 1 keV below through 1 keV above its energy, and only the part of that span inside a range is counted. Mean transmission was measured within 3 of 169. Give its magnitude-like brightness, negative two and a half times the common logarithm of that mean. -0.54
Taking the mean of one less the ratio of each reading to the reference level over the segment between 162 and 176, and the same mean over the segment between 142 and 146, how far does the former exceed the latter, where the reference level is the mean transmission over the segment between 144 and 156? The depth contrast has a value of -0.28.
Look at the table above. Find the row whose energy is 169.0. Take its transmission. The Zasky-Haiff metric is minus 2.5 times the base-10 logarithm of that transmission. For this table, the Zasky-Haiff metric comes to -0.61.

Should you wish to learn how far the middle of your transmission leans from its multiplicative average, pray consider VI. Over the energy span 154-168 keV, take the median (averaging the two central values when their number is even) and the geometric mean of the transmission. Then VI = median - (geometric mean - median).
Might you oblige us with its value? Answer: 1.56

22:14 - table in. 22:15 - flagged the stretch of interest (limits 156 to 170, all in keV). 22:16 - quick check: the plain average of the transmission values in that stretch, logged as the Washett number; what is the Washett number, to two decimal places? 1.57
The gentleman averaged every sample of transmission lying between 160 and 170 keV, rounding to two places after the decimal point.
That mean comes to 1.59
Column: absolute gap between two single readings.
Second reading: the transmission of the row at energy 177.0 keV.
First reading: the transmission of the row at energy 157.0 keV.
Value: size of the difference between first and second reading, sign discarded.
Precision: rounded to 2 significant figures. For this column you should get 0.19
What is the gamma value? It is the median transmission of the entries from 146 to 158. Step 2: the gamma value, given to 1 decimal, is 1.3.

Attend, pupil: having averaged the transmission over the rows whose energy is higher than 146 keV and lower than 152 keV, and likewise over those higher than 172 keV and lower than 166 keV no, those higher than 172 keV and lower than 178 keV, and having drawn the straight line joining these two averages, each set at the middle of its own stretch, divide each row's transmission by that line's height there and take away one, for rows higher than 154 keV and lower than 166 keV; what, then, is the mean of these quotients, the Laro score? 0.06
